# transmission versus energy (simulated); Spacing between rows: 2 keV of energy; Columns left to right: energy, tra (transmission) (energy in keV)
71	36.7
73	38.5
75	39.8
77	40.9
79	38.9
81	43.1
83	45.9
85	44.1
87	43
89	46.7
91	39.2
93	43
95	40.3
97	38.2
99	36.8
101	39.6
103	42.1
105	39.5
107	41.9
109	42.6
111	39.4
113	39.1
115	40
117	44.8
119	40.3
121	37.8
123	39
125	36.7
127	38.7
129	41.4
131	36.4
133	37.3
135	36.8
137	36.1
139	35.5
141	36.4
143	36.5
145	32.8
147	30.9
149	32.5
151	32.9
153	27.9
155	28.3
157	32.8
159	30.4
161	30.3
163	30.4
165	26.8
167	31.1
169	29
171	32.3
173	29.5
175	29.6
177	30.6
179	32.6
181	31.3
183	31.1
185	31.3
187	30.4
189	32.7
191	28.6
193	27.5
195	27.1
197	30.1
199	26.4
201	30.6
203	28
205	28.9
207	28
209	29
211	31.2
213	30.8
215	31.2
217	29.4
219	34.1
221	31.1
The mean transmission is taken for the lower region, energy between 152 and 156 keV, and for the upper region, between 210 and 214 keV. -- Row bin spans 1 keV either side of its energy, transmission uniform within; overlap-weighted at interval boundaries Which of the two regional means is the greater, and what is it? 31.0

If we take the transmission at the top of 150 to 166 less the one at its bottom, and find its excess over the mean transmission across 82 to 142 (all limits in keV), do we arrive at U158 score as -46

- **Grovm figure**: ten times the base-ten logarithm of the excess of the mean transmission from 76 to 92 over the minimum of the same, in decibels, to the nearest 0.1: 5.8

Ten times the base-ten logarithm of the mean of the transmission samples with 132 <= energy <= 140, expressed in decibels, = 15.6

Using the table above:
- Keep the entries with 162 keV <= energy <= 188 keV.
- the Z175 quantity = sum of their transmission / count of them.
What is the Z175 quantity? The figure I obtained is 30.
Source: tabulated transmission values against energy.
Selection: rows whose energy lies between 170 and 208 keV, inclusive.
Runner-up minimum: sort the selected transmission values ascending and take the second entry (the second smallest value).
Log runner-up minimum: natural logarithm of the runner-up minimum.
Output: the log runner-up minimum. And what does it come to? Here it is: 3.30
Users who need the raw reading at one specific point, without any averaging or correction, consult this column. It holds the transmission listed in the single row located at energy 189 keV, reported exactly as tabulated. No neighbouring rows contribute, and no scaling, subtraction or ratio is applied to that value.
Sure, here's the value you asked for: 32.7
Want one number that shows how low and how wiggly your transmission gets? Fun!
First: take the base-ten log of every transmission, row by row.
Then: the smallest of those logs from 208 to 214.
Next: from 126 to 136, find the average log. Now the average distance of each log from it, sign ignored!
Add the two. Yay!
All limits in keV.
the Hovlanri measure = 1.48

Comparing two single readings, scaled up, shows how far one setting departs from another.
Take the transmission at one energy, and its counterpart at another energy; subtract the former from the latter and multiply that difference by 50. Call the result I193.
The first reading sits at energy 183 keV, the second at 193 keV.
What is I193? -180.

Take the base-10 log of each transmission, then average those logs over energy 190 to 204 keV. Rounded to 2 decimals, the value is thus 1.45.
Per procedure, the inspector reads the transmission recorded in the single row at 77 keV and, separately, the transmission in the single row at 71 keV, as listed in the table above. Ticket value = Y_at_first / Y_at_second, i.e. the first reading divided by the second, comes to 1.11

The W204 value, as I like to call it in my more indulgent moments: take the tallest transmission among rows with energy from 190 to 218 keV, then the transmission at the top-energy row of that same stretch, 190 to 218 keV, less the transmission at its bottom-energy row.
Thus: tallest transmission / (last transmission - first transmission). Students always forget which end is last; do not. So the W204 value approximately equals 39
